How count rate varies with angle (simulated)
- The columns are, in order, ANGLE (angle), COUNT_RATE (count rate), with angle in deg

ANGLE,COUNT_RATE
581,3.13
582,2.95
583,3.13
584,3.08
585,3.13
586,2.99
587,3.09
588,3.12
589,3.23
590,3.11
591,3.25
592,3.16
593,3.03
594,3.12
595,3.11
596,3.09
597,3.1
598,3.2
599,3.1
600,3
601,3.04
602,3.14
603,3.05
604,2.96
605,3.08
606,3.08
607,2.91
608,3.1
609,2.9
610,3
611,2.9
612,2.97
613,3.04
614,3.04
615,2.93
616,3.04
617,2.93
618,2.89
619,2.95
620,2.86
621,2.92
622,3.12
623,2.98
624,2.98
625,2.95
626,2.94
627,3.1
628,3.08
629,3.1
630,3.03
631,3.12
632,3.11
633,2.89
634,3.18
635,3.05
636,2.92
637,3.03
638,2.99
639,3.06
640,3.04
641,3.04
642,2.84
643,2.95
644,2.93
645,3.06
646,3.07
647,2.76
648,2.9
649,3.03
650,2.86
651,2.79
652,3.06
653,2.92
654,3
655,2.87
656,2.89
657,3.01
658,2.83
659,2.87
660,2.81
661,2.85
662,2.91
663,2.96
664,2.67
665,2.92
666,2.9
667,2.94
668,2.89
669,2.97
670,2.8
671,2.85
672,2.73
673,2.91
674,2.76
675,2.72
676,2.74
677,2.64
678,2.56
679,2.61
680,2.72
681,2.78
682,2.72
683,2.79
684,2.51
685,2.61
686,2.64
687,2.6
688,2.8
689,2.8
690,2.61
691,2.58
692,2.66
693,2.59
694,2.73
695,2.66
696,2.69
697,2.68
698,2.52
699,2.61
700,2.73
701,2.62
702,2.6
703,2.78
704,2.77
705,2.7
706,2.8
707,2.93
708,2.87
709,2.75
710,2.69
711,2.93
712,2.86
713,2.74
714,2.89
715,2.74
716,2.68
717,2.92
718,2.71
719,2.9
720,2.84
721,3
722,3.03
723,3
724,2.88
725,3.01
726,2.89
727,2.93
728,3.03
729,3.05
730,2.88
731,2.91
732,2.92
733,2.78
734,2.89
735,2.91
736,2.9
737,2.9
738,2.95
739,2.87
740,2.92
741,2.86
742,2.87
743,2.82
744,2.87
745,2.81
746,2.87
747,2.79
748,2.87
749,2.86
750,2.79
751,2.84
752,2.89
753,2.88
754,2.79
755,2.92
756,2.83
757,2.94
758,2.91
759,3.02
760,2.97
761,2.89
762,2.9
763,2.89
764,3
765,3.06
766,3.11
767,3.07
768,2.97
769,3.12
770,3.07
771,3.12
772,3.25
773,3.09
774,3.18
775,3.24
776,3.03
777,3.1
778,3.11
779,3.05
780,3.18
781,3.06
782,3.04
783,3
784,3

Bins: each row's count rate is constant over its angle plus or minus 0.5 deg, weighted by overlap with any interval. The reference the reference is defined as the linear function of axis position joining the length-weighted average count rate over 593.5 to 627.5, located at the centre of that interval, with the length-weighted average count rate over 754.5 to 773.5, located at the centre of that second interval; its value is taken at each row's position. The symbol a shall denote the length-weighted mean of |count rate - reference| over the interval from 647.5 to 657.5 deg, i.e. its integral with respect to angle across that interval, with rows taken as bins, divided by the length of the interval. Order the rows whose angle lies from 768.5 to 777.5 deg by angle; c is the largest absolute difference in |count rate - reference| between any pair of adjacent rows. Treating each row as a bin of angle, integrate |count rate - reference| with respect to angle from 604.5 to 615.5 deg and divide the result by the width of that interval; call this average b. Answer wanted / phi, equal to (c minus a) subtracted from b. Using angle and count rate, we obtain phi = -0.05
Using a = 0.09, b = 0.07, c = 0.210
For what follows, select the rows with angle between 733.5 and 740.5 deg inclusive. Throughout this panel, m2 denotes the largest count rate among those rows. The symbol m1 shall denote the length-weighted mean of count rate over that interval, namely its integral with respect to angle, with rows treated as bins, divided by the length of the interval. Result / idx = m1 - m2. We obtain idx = -0.04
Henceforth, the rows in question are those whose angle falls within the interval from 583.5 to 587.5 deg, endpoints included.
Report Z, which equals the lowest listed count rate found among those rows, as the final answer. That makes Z 2.99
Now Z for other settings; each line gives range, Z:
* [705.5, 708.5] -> 2.8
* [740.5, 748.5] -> 2.79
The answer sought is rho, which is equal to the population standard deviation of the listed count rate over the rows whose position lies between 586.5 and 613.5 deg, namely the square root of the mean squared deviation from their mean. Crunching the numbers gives 0.090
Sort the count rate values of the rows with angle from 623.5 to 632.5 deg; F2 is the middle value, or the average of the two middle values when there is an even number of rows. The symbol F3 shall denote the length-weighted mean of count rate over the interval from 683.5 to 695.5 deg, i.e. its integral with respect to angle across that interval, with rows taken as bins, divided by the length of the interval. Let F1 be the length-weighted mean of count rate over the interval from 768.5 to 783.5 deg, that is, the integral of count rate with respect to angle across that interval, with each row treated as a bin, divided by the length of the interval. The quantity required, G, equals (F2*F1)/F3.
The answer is 3.62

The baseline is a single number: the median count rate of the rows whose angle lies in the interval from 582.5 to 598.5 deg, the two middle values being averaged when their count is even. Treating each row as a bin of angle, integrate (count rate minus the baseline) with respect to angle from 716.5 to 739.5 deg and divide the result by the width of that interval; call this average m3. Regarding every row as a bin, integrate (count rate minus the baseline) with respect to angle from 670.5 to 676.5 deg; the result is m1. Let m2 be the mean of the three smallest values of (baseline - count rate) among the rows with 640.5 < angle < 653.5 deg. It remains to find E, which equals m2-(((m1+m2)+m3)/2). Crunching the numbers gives 1.1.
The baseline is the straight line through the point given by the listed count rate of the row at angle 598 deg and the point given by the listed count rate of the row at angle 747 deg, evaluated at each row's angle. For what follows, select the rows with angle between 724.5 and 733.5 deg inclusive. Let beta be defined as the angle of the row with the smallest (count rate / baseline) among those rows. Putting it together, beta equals 733 deg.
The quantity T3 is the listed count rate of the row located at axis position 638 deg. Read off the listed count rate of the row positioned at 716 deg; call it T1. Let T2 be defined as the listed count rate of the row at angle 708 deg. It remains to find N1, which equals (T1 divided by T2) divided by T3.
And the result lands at 0.31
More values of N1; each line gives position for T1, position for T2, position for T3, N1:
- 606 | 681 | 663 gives 0.37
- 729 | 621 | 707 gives 0.36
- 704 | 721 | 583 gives 0.29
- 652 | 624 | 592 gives 0.32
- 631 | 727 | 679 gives 0.41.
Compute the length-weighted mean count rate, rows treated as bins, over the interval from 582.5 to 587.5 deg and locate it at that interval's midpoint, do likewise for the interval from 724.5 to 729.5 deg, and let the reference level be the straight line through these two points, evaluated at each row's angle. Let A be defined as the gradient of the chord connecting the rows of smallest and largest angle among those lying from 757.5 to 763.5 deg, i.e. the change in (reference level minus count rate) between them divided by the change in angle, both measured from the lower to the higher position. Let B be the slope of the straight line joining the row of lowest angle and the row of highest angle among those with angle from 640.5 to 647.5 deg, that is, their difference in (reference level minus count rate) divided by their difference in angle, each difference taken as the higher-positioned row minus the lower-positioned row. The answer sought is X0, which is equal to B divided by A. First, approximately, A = 0.00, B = 0.046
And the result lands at 14.0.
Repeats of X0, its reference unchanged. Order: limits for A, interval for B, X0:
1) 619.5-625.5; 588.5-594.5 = -1.1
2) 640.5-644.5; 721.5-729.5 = -0.1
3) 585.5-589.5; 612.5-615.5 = -0.7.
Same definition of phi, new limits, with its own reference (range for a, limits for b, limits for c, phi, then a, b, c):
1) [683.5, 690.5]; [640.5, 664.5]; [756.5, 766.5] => 0.37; 0.36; 0.12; 0.110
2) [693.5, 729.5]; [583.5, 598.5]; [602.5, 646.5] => 0.17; 0.20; 0.11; 0.147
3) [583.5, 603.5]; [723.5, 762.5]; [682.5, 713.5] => -0.07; 0.10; 0.12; 0.280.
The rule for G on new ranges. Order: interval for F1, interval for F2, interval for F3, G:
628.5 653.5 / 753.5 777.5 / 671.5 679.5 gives 3.34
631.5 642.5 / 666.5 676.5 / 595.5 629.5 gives 2.82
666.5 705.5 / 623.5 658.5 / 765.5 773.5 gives 2.62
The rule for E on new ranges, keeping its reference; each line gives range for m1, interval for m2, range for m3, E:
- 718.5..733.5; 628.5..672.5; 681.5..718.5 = 1.5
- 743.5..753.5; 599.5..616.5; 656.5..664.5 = 1.5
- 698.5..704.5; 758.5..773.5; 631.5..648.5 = 1.3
